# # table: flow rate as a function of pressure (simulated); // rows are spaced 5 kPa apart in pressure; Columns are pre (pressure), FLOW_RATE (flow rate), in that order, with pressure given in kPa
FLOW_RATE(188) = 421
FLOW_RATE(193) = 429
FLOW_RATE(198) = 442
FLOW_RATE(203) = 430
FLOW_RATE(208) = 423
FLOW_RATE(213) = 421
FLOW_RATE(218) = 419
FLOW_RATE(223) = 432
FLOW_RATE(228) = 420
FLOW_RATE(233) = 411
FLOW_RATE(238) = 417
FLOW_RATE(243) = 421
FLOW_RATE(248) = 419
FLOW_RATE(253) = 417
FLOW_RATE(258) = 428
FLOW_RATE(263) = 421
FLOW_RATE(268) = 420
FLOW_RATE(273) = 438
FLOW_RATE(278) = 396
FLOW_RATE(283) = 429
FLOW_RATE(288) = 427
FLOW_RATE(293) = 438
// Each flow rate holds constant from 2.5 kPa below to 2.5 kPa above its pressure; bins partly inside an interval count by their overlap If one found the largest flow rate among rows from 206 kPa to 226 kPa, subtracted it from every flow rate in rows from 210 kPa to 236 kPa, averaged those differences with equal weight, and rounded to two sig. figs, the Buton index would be -11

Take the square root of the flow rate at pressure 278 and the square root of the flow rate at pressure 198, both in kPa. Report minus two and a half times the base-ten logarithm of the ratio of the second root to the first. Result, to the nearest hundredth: -0.06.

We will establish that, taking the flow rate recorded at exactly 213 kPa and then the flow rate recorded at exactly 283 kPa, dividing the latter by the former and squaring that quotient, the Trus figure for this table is 1.04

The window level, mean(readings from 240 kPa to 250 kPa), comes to 420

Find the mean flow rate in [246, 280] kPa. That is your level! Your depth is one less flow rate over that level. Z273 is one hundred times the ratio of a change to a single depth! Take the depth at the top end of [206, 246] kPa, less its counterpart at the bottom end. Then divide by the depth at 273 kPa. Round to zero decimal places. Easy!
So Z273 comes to -11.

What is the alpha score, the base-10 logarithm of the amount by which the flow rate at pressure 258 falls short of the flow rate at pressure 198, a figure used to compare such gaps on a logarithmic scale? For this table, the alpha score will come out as 1.1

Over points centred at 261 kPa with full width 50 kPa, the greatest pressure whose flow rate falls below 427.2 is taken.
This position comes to 278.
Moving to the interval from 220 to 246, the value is 243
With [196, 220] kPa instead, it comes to 218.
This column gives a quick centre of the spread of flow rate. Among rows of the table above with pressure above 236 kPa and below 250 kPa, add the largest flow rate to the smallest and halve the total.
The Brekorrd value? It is 419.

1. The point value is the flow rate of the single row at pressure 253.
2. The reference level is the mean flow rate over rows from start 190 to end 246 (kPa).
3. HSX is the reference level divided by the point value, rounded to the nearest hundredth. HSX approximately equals 1.02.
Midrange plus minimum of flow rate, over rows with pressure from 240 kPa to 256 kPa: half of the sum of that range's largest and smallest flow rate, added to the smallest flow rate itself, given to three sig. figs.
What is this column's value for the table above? 836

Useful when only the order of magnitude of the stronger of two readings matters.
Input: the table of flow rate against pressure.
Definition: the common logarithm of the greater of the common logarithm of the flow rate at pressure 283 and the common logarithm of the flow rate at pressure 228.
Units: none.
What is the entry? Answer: 0.4204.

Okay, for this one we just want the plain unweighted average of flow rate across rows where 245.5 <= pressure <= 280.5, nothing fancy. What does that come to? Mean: 420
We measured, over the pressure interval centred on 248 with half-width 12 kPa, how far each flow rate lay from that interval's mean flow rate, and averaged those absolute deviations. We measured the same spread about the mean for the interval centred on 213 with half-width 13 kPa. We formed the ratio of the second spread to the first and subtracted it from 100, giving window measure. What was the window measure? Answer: 98.5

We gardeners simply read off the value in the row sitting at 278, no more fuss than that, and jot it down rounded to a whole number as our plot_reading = 396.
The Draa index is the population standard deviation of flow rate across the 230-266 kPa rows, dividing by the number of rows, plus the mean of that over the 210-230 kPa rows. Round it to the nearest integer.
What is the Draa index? 428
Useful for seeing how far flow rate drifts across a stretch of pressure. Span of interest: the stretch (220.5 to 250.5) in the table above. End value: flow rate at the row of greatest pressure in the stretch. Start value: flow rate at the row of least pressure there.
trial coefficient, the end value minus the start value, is -13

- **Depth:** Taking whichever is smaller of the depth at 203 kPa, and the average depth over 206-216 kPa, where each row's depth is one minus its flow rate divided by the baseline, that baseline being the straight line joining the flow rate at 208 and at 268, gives -0.016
